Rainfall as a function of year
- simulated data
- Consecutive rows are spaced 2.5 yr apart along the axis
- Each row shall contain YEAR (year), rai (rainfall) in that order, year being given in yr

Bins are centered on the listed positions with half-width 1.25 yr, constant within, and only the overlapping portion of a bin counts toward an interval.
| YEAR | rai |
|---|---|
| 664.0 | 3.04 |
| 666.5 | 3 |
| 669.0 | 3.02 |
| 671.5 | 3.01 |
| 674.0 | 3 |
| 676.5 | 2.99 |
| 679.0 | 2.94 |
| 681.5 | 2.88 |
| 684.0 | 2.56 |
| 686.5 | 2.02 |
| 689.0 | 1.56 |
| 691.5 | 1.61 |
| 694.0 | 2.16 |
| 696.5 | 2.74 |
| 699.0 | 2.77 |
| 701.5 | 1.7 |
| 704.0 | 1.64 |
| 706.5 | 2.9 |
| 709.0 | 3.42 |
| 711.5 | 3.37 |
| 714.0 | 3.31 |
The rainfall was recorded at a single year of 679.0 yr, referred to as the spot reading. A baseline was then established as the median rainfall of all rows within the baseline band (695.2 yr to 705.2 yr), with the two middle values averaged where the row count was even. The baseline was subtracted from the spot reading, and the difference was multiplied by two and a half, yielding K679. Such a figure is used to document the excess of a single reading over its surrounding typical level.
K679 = 2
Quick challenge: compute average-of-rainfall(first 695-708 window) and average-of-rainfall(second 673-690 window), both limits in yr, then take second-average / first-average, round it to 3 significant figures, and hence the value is 1.09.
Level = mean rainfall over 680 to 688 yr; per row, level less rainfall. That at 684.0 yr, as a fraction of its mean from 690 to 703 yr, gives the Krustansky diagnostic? -0.3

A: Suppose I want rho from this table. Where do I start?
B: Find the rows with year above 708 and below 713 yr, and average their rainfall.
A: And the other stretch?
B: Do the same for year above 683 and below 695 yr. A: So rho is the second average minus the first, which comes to -1.4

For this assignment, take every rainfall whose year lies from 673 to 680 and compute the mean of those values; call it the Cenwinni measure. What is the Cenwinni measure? 2.98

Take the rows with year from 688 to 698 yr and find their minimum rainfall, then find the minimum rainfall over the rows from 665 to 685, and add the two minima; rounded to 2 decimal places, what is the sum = 4.12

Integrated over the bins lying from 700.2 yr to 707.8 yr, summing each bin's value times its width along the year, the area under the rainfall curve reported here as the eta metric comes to 16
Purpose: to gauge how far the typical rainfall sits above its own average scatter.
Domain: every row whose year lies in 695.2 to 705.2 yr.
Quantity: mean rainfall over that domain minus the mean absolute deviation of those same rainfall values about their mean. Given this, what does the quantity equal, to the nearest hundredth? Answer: 1.67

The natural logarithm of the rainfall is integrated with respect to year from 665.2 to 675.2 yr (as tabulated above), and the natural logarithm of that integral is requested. 2.40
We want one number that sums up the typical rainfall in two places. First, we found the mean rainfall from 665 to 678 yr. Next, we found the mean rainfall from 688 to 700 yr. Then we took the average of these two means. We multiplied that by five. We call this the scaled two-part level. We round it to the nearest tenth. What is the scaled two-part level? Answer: 12.9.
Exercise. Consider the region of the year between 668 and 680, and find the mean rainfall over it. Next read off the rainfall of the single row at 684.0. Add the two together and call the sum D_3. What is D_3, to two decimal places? 5.55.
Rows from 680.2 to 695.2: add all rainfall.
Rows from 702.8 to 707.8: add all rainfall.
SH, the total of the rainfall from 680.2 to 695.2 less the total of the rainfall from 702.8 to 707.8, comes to 8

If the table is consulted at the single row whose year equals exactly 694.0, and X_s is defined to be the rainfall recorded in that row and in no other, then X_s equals 2.16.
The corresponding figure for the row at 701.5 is 1.7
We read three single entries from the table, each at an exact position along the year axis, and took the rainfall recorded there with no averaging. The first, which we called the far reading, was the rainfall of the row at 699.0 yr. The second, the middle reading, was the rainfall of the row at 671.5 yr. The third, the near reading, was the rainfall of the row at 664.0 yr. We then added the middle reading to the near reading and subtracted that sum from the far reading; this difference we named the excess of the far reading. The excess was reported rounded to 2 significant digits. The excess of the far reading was -3.3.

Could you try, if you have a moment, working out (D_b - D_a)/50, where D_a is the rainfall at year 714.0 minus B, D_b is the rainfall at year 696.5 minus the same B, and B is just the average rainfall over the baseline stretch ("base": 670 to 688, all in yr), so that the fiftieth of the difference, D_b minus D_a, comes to -0.011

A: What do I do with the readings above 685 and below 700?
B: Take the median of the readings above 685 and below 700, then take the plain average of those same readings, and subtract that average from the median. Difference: -0.05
